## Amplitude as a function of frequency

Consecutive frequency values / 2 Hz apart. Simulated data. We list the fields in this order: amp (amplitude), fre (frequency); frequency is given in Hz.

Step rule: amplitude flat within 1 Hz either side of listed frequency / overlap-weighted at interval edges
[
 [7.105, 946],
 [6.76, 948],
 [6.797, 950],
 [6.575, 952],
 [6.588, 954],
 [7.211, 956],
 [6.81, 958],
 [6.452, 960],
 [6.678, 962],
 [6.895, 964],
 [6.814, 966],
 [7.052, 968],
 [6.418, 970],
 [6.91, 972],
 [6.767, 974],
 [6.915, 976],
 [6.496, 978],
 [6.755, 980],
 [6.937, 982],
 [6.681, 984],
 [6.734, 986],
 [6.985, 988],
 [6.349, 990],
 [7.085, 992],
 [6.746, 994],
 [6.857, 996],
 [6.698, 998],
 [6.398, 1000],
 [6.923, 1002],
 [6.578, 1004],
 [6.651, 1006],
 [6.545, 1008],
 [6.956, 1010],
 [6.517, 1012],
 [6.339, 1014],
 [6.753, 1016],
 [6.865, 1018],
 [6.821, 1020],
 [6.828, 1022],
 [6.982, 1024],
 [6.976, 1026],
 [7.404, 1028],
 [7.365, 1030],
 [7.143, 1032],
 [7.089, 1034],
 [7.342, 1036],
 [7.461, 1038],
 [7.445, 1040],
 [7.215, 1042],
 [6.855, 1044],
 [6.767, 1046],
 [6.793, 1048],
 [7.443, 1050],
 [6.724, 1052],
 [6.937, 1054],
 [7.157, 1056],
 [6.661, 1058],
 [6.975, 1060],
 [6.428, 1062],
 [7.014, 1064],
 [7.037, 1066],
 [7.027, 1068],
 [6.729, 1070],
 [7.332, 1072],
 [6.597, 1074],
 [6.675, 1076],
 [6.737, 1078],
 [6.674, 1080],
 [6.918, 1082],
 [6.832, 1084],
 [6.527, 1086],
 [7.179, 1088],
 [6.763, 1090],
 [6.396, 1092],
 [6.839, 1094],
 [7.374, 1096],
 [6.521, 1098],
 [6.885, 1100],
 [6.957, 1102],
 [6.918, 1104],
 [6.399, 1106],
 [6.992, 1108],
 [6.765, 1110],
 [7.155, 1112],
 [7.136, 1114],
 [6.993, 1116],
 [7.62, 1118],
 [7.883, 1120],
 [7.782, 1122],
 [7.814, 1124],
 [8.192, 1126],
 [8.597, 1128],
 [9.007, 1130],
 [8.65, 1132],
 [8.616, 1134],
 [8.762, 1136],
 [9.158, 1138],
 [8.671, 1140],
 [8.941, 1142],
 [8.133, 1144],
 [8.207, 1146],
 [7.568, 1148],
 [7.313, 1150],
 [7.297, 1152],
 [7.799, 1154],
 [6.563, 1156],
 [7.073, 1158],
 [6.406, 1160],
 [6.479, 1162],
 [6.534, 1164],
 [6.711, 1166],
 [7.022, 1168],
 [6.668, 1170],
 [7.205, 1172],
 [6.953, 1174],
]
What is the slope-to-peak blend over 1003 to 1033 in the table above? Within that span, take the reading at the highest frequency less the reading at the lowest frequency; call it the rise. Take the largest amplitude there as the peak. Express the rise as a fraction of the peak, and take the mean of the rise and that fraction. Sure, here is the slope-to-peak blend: 0.3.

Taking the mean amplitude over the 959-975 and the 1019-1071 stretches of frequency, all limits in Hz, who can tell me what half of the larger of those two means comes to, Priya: 3.5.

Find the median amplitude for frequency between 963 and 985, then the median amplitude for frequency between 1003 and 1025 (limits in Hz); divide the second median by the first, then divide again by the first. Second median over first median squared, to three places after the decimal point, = 0.145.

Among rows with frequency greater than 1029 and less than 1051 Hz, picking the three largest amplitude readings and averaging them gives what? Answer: 7.45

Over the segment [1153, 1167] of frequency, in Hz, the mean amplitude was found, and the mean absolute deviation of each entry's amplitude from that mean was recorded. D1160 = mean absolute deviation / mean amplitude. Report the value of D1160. 0.054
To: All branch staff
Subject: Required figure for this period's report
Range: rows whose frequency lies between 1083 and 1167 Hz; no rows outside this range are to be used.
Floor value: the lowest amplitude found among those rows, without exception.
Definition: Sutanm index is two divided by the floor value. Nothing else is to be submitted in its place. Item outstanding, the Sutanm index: 0.313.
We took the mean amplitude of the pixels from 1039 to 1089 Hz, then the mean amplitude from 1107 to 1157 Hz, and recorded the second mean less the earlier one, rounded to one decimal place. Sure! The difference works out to 1.0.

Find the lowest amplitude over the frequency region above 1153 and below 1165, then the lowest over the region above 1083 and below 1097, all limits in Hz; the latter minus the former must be 0.0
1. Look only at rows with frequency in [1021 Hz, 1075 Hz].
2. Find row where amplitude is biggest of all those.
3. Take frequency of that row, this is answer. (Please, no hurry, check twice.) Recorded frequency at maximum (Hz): 1038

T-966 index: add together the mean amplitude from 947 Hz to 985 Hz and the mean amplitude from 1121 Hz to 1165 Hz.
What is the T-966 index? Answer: 14.7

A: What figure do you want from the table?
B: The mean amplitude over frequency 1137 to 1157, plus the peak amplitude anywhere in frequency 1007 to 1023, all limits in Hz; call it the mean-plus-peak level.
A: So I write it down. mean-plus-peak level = 14.9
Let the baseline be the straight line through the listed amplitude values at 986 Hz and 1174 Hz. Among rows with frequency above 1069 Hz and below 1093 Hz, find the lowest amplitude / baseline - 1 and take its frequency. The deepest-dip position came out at 1092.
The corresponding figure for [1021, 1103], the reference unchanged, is 1092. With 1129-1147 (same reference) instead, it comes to 1144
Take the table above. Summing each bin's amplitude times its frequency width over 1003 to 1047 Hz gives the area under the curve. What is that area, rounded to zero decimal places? 306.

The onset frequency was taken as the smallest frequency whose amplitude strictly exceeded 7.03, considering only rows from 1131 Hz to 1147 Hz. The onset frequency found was 1132 Hz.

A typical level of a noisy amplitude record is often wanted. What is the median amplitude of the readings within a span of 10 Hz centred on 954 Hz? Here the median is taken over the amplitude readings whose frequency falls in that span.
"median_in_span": 6.80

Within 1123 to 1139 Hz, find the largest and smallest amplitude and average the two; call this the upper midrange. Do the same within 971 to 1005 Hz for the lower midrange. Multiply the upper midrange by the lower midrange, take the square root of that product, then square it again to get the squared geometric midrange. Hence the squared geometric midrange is 57.0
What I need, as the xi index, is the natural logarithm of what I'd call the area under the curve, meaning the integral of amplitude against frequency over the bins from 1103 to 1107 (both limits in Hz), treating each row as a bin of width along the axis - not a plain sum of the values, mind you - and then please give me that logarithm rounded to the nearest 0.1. 3.3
